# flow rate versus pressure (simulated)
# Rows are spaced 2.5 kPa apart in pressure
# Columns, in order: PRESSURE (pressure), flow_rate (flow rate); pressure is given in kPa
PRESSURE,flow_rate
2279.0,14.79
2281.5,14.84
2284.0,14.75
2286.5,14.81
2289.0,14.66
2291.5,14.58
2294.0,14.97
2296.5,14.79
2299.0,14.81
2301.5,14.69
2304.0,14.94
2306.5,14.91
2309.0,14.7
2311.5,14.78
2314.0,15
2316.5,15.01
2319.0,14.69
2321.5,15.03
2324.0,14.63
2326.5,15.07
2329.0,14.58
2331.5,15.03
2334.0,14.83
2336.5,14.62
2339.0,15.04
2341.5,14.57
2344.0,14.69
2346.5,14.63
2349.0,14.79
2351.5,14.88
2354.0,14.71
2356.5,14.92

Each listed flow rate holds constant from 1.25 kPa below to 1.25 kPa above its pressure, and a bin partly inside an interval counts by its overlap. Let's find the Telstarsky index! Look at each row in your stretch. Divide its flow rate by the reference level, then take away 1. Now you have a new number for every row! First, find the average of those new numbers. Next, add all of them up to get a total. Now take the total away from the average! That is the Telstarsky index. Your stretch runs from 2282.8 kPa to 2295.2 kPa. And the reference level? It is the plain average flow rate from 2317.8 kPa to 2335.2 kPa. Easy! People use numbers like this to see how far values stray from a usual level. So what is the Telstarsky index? 0.022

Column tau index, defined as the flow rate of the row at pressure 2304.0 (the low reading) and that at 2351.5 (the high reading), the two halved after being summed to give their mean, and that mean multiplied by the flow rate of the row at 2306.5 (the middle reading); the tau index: 222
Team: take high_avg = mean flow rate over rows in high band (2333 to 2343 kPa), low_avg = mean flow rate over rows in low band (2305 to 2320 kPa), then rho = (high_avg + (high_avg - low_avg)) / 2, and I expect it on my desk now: 7.34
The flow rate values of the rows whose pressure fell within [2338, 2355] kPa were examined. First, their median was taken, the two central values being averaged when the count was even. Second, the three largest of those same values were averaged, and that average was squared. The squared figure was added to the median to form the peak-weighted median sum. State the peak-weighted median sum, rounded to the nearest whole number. 237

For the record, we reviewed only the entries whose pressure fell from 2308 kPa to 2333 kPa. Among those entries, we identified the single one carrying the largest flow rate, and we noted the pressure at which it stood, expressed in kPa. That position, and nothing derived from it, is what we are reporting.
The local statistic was 2326.5 kPa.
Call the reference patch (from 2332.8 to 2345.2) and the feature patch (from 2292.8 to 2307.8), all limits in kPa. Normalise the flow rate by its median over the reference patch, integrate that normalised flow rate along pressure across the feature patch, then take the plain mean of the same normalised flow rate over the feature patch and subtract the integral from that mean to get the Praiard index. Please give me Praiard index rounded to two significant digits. -14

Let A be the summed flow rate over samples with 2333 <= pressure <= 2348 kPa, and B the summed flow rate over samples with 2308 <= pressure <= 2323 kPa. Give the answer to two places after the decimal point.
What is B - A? 0.83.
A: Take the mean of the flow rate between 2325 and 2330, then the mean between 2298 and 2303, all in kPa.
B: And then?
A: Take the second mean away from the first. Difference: 0.07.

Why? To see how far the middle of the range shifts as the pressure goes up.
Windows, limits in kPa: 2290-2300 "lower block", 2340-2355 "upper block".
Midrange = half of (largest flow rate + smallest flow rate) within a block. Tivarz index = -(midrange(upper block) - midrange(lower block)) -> 0.05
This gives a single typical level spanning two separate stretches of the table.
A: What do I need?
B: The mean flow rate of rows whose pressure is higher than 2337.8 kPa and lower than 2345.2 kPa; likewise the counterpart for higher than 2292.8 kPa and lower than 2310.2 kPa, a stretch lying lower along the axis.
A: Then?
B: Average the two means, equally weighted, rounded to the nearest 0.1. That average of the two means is 14.8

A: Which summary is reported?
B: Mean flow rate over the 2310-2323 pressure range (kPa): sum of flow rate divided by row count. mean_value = 14.9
